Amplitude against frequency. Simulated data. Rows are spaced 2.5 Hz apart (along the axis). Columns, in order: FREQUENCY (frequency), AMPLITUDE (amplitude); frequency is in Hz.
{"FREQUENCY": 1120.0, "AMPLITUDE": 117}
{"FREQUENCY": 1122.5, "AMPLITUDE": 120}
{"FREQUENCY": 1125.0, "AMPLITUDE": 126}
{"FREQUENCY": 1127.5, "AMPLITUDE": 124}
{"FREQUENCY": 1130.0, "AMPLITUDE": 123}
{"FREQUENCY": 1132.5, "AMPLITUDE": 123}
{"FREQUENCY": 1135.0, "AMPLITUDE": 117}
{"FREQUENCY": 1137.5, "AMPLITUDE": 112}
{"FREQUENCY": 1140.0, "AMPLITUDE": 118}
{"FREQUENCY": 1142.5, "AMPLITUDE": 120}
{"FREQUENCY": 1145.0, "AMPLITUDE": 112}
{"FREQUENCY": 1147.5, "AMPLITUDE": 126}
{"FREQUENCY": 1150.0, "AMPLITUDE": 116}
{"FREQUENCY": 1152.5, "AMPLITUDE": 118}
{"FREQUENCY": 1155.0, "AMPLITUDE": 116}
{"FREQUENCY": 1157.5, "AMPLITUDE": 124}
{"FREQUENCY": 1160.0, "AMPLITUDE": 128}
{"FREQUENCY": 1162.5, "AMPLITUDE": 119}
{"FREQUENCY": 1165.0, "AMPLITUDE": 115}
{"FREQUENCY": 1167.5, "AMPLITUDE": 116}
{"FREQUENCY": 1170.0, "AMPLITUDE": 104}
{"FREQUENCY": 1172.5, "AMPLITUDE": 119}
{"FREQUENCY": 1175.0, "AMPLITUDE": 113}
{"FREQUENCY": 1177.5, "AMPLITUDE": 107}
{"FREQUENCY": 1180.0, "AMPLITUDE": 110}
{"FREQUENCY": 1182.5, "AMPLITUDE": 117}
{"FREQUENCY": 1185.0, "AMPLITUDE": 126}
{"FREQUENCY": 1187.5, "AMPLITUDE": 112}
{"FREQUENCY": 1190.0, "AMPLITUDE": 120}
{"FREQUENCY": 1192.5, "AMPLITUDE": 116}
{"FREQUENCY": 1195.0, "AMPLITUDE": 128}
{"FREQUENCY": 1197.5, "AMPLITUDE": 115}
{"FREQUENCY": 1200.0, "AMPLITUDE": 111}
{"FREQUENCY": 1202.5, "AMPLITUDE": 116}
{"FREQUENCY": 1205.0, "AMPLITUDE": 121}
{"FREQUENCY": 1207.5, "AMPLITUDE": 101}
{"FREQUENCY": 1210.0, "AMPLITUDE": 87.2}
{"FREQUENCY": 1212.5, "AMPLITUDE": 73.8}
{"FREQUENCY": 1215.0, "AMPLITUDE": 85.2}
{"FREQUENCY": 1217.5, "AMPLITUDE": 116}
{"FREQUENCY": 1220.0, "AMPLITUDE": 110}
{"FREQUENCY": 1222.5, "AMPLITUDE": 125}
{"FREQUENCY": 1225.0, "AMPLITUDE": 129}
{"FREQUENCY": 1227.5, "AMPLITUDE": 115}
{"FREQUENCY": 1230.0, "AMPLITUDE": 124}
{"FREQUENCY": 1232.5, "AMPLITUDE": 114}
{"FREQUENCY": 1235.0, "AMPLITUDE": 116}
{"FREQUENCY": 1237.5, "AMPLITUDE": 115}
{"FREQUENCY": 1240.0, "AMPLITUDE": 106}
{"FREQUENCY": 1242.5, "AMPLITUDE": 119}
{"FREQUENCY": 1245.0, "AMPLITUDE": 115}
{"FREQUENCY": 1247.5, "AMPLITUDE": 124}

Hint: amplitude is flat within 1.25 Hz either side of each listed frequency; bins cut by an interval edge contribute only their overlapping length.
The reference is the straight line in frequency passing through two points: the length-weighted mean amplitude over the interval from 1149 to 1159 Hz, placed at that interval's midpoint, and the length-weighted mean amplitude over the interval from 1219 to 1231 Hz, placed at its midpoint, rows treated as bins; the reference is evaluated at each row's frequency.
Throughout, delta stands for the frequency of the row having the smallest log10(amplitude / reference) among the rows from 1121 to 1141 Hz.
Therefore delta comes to 1137.5 Hz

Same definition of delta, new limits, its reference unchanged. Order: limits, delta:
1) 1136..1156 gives 1145.0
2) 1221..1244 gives 1240.0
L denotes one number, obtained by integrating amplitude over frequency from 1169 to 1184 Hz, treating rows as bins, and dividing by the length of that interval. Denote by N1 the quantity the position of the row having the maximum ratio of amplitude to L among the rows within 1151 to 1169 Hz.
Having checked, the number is 1160.0 Hz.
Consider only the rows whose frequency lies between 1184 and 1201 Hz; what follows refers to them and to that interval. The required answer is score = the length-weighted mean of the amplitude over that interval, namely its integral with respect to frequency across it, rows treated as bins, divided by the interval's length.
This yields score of 118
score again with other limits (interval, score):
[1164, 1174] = 113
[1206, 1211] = 96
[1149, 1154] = 117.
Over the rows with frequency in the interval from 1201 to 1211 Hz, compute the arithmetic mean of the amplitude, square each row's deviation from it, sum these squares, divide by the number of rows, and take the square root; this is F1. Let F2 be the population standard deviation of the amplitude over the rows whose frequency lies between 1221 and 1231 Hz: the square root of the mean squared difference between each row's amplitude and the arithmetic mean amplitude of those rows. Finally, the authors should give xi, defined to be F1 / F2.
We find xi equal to 2.59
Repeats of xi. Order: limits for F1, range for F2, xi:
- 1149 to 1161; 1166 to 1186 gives 0.73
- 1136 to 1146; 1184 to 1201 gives 0.58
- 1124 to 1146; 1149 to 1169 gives 1.11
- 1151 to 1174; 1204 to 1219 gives 0.37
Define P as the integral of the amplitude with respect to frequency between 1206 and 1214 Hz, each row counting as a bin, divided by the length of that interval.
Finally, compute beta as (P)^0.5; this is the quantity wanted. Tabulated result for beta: 9.4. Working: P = 88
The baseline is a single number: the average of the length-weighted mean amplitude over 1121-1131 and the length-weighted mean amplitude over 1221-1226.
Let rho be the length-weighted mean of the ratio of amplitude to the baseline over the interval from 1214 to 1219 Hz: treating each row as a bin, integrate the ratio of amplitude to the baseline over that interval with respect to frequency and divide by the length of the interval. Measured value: 0.82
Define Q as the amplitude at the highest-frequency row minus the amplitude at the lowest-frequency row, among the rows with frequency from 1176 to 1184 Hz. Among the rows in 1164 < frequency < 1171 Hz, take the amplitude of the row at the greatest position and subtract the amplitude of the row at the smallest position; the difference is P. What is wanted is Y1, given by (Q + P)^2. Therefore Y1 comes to 1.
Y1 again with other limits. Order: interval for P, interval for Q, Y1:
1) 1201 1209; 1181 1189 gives 400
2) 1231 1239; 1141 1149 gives 49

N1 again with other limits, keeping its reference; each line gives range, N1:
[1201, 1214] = 1205.0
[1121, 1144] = 1125.0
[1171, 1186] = 1185.0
